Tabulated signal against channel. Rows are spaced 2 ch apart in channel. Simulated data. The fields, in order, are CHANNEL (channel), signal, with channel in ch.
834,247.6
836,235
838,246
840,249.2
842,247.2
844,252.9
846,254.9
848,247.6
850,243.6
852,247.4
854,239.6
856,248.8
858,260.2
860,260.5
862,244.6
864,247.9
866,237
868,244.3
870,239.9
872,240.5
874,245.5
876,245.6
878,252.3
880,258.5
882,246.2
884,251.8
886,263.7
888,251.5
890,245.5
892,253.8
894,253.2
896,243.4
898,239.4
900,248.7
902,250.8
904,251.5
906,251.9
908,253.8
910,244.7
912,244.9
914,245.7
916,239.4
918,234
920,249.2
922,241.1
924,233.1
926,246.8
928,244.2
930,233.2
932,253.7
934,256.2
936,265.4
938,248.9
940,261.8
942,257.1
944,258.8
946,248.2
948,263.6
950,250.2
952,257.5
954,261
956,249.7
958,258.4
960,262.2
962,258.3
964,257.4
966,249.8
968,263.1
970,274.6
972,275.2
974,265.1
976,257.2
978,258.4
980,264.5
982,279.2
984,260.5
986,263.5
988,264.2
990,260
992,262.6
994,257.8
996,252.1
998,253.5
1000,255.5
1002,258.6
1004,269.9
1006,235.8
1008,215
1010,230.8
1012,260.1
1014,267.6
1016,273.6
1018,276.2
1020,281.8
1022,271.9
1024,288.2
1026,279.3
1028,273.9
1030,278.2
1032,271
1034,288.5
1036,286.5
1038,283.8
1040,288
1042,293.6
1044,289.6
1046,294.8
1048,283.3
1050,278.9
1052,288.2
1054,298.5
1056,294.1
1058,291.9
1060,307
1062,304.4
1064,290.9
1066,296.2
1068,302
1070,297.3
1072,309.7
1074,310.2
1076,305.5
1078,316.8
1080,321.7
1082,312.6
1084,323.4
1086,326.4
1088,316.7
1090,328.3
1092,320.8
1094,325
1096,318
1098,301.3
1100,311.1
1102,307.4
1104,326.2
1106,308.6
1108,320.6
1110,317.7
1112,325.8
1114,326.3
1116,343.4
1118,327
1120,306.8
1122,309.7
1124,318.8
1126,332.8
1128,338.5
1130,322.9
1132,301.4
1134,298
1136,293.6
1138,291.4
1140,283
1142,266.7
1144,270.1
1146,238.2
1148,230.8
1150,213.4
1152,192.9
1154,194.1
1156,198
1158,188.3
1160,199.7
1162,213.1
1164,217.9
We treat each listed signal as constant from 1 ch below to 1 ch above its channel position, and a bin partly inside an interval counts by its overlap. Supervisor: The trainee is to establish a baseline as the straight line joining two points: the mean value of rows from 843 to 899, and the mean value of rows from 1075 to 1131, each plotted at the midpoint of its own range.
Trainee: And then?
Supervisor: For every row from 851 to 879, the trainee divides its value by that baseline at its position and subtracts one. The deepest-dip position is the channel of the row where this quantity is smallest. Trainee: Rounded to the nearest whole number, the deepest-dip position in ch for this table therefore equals 866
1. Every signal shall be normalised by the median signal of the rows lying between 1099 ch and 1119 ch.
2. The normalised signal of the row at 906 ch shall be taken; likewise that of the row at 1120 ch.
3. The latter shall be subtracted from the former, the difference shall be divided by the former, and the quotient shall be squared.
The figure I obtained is 0.047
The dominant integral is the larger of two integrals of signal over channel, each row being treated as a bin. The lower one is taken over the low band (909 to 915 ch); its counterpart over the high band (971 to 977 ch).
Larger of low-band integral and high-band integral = 1595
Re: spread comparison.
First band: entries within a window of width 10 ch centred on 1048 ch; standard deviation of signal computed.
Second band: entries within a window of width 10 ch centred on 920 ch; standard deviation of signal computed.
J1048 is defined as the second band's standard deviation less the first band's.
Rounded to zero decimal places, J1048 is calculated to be 0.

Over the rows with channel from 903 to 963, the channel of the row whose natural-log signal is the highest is 936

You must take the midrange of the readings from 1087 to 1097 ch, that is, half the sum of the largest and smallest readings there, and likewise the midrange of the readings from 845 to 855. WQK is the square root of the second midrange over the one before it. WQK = 0.88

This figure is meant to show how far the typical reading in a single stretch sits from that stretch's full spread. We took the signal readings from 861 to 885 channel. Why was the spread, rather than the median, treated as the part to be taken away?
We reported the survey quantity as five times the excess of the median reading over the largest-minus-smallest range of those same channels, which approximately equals 1120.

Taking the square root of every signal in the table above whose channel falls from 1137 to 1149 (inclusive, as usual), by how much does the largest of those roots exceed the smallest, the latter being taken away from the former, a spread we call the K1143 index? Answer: 1.9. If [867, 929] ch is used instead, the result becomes 1.0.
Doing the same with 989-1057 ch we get 2.6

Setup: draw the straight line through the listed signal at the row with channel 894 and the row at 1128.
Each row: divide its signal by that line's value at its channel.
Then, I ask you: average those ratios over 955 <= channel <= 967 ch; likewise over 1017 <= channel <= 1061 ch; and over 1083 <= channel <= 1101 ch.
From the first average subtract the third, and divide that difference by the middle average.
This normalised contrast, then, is -0.063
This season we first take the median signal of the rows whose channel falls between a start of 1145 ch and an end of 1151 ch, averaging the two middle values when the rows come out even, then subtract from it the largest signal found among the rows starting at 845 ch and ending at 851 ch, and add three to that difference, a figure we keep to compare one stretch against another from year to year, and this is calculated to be -21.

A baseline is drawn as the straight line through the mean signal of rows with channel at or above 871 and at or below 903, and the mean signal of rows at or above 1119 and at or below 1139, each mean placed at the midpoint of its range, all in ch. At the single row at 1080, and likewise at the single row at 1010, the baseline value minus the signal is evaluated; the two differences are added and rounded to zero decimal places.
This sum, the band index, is 27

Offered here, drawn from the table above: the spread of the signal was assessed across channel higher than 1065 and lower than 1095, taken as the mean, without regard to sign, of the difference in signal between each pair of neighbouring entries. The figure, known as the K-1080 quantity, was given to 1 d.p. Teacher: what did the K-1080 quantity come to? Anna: 7.2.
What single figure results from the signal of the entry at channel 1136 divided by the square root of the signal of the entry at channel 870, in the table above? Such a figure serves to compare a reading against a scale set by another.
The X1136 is 19.0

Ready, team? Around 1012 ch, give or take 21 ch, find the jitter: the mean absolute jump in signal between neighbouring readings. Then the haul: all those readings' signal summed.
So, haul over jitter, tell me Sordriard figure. 546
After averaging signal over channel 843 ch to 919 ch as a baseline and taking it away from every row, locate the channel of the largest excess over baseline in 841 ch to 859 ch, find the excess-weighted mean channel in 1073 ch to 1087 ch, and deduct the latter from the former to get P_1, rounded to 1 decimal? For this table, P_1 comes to -222.3 ch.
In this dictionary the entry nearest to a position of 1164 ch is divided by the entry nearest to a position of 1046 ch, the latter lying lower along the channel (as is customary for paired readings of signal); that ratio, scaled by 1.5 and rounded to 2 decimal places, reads 1.11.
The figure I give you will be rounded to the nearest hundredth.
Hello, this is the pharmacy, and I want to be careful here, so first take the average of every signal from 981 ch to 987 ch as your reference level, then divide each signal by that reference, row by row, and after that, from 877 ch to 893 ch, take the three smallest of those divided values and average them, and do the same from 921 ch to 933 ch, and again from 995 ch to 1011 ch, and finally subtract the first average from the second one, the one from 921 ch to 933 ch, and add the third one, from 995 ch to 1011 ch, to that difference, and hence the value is 0.80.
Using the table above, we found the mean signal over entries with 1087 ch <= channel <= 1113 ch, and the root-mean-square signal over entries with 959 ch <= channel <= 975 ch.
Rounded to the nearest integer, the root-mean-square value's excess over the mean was -54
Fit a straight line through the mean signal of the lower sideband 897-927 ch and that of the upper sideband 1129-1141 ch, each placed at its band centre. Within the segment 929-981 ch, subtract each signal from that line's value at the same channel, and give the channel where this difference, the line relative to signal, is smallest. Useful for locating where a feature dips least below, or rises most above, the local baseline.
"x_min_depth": 972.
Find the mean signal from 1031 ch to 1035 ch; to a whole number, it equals 280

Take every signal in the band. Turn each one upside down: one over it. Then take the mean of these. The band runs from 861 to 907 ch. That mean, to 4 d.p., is 0.0040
